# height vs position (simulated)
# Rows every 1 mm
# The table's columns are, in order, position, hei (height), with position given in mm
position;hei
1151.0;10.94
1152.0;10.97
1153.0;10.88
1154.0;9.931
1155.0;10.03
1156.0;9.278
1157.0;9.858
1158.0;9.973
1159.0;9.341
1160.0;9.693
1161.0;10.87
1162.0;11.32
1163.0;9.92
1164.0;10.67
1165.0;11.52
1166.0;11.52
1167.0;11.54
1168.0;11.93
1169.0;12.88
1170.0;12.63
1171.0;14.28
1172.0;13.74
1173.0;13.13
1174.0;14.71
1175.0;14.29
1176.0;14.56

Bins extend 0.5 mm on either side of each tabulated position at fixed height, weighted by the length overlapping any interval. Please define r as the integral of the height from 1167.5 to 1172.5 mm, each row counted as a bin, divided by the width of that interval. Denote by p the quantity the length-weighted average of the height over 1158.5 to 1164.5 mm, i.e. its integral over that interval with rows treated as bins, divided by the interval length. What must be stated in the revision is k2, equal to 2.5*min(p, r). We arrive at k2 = 25.8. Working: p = 10.3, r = 13.1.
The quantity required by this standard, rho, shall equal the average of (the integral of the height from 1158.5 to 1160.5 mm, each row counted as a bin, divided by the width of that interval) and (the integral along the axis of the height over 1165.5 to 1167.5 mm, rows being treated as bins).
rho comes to 16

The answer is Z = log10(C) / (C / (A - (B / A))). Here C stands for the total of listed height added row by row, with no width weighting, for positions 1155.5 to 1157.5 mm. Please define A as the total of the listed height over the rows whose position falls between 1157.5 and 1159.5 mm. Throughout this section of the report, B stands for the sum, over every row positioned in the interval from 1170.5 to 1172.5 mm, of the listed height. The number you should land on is 1.20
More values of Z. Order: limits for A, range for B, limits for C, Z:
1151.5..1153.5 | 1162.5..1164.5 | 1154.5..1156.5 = 1.39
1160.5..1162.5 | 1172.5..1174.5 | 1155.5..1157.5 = 1.40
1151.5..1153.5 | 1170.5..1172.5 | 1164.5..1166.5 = 1.22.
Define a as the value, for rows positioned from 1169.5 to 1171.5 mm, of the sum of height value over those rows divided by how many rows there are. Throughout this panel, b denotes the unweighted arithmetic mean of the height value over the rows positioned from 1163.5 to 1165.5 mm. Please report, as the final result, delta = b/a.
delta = 0.82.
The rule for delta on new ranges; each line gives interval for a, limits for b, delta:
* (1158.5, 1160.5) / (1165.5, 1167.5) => 1.21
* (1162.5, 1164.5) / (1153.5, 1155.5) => 0.97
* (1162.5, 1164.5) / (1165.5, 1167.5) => 1.12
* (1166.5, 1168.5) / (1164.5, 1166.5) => 0.98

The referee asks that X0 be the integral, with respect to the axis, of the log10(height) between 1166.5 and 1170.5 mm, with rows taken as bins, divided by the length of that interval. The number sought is 1.09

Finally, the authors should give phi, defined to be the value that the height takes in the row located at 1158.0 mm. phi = 9.973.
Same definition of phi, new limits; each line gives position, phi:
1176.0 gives 14.56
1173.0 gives 13.13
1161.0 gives 10.87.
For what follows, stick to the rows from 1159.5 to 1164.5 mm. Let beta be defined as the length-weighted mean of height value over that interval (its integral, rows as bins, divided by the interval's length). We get 10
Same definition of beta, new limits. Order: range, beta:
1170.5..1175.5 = 14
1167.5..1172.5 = 13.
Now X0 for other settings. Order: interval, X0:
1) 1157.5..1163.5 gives 1.01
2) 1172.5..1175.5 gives 1.15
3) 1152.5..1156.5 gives 1.00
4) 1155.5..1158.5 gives 0.99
